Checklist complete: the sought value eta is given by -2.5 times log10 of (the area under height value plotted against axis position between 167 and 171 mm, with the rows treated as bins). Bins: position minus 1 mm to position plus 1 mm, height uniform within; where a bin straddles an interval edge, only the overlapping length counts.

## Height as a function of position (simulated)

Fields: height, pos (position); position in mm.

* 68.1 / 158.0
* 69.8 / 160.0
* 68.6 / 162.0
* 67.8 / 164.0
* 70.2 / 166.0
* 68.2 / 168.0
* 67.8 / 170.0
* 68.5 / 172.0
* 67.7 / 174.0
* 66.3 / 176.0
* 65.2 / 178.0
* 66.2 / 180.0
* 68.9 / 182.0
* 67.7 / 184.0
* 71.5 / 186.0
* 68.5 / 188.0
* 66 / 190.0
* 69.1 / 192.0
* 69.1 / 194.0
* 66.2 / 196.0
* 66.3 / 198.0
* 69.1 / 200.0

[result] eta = -6.1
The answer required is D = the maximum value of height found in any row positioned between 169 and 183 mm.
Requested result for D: 68.9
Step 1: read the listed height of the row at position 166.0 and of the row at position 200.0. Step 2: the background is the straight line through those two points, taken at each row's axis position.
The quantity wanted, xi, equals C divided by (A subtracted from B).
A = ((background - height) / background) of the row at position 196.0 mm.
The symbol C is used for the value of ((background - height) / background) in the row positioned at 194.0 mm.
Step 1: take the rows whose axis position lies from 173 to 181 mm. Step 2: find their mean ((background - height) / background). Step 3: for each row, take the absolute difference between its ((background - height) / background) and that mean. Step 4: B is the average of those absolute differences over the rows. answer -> -0.1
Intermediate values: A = 0.044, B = 0.009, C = 0.003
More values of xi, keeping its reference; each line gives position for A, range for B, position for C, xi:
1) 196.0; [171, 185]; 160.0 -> -0.3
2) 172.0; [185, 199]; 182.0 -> 8.4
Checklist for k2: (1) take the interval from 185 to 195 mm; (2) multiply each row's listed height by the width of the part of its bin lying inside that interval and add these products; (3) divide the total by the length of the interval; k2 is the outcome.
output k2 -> 68.8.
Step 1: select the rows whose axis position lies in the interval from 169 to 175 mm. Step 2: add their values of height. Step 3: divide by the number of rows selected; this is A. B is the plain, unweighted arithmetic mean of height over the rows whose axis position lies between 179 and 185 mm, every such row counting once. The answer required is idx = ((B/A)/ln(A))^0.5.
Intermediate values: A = 68.0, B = 67.6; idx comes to 0.485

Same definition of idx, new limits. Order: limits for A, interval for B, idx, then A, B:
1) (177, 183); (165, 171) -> 0.495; 66.8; 68.7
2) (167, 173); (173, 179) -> 0.480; 68.2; 66.4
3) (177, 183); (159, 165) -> 0.495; 66.8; 68.7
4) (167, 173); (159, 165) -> 0.489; 68.2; 68.7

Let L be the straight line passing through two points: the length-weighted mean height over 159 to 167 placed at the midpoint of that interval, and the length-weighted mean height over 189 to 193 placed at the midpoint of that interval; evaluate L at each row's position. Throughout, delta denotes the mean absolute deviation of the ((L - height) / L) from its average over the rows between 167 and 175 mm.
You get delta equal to 0.004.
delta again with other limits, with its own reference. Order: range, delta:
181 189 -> 0.018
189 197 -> 0.022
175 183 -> 0.018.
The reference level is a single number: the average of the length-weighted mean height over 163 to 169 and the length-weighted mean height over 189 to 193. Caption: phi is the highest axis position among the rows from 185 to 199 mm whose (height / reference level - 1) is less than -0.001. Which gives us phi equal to 198.0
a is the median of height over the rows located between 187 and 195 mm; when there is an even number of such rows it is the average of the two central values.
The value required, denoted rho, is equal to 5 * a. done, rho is 344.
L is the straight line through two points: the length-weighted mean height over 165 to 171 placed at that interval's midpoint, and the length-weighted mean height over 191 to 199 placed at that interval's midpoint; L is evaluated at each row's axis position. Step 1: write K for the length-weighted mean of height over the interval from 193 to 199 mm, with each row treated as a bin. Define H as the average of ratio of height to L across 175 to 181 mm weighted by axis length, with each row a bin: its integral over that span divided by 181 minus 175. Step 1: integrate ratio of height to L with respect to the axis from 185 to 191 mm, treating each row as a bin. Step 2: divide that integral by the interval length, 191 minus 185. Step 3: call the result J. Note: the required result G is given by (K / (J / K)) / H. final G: 4634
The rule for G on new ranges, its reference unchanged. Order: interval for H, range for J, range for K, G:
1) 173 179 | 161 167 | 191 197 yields 4785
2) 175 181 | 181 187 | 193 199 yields 4598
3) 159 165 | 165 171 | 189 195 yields 4649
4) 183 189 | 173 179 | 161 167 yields 4802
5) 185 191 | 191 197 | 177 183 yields 4384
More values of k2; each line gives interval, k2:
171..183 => 67.1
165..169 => 69.2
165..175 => 68.5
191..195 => 69.1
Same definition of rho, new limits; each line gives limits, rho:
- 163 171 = 340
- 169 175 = 339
